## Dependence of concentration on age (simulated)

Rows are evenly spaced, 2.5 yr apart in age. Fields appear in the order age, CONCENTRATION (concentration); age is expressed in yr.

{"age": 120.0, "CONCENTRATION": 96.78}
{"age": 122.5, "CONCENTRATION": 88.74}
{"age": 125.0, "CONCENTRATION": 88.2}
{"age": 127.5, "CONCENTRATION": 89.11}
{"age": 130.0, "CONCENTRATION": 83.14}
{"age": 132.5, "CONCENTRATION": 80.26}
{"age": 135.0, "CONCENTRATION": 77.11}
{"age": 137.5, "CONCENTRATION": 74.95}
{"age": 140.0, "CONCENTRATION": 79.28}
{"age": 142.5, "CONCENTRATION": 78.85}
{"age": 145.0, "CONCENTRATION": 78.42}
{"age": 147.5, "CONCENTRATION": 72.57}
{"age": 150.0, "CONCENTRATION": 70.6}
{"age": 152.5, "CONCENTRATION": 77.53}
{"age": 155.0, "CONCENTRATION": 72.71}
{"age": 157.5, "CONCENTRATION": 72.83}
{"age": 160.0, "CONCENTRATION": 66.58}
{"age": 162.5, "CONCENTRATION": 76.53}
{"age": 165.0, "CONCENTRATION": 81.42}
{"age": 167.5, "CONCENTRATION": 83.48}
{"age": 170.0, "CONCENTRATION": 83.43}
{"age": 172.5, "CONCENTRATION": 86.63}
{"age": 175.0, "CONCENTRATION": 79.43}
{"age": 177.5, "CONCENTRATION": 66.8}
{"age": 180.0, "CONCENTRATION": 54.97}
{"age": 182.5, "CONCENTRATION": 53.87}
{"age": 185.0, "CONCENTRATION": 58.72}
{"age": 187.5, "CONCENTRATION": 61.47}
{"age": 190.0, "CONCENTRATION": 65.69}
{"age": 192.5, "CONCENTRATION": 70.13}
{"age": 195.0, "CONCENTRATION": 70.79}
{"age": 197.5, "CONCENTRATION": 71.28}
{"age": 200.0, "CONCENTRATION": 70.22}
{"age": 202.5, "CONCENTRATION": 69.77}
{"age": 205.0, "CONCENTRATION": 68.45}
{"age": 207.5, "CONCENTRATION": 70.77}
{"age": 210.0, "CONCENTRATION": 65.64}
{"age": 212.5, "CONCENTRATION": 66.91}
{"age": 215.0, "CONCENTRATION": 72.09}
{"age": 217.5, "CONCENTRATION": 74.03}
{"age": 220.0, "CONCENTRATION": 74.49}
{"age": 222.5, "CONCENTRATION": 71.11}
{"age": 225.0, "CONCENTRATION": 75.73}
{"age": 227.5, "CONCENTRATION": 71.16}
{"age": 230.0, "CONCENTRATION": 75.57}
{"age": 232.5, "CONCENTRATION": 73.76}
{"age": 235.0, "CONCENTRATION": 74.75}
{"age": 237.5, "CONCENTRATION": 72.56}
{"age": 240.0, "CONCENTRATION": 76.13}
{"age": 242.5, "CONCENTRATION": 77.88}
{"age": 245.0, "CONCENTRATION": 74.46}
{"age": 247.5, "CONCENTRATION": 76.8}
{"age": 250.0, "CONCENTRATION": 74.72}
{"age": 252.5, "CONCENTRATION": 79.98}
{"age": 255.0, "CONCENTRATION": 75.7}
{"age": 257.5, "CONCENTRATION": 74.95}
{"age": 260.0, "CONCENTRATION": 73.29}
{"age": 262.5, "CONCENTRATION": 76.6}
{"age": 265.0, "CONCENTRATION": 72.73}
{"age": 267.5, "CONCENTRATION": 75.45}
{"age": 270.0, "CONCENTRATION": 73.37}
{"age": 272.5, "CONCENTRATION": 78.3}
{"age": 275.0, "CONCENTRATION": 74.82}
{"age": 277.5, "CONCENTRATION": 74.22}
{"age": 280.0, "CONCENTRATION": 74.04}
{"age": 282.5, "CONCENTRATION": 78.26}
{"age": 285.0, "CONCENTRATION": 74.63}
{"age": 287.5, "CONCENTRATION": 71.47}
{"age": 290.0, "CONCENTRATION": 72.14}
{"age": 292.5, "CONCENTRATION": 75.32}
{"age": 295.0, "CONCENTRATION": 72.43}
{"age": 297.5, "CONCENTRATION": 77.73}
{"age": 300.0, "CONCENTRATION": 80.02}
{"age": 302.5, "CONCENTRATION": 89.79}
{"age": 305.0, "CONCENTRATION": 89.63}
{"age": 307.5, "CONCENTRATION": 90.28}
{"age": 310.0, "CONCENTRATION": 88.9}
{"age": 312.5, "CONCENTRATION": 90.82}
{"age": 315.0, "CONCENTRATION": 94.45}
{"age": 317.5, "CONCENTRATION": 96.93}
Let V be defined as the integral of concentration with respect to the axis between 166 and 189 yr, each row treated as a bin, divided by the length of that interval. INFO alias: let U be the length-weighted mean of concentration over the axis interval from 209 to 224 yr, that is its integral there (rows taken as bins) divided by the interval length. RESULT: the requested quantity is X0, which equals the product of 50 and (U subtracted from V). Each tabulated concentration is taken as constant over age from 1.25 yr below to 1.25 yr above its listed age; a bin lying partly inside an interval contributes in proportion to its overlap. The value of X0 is -47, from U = 71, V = 70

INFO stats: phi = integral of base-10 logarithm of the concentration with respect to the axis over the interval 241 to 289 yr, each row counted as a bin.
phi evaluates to 90.1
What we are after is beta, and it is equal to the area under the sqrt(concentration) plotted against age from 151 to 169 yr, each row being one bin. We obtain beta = 157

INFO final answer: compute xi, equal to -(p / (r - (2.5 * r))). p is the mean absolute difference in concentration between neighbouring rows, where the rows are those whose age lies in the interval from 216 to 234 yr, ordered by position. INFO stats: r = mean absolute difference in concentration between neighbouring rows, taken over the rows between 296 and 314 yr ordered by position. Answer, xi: 0.8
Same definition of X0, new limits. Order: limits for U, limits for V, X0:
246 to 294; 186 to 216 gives -329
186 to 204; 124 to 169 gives 480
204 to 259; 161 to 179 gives 280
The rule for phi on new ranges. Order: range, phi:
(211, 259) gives 89.8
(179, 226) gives 86.0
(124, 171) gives 88.9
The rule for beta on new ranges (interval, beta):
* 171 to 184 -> 107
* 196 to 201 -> 42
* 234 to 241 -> 60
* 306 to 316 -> 95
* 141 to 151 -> 87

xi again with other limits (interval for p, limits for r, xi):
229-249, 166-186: 0.3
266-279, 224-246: 0.7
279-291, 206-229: 0.6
